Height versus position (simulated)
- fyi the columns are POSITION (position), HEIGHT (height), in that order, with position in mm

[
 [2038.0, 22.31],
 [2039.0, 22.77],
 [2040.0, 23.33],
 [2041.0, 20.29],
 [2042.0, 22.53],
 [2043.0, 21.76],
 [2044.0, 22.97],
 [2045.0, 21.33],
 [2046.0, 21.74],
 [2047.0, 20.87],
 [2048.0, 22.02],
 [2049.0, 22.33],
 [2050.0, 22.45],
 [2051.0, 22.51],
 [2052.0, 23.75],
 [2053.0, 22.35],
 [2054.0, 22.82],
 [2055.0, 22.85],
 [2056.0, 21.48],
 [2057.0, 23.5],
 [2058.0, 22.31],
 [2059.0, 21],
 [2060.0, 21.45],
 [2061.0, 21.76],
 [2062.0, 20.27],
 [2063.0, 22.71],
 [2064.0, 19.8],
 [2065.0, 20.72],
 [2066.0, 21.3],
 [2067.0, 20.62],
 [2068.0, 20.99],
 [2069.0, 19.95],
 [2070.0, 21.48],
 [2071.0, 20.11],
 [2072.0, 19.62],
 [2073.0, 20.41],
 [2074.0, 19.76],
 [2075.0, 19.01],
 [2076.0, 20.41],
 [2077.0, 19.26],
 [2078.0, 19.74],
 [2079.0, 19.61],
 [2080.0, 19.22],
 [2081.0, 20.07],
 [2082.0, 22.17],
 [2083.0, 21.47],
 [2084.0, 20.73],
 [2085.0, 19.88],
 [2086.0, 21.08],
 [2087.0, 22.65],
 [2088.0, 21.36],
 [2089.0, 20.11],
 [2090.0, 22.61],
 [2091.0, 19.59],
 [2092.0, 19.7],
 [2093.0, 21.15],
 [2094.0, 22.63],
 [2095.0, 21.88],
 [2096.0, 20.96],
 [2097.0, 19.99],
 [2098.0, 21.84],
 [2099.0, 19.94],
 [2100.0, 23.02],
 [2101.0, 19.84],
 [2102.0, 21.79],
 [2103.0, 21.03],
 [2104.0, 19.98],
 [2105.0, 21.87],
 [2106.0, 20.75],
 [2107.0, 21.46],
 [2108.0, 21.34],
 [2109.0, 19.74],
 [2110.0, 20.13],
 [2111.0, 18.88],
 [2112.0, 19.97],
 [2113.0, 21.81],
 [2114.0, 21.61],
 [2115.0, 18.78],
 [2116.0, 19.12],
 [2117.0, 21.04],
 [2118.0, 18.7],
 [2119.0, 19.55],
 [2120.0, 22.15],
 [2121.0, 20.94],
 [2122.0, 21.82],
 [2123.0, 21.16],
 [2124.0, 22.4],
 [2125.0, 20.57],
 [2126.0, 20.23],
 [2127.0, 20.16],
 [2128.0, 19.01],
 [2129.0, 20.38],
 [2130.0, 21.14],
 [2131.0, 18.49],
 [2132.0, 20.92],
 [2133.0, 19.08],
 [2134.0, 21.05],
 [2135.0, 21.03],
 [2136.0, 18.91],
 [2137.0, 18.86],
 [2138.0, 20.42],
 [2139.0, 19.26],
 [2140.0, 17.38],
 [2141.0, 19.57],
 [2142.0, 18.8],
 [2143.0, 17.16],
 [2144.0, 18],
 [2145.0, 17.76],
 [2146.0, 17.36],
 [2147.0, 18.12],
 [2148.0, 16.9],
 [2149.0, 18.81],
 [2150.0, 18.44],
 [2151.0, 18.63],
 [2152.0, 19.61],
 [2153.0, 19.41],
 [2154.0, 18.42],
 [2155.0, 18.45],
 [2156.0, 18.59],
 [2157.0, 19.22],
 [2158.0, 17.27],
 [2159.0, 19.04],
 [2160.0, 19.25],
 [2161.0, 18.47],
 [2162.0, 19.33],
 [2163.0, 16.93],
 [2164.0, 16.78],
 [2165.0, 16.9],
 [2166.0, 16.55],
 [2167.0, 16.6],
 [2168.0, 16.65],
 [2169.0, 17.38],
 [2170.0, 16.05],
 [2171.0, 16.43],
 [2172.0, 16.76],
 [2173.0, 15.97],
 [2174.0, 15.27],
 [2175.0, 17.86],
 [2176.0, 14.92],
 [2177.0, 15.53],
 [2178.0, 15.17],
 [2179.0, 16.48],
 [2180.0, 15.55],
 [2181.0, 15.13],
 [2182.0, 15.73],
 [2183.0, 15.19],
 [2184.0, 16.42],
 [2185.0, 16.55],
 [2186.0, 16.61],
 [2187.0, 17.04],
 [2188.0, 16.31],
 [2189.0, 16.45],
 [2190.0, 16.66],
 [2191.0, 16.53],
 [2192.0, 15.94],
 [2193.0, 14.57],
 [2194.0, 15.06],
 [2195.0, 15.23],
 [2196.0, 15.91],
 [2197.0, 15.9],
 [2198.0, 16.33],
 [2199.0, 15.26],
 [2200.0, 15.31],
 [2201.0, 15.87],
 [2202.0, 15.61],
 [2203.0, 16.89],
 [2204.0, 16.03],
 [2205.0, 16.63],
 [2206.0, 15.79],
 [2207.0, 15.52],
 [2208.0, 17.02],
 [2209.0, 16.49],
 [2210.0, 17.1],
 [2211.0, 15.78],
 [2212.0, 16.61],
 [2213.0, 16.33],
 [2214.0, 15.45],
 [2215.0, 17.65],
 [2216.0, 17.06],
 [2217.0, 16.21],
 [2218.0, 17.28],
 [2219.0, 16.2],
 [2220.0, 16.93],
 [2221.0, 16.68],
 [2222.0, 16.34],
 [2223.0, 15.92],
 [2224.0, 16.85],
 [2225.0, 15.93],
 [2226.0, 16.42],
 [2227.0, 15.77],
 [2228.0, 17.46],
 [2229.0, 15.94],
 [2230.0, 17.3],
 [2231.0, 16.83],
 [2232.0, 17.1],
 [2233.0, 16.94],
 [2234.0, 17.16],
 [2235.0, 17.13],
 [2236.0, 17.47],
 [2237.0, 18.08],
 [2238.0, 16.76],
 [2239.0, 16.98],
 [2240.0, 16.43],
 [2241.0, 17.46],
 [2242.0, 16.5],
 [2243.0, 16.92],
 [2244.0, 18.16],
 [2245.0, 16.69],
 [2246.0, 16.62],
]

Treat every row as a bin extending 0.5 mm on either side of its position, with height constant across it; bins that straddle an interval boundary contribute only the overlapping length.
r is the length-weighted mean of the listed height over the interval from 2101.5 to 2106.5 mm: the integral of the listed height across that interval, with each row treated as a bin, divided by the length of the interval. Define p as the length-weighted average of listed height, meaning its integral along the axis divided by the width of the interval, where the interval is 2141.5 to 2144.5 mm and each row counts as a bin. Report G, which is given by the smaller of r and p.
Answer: 18.0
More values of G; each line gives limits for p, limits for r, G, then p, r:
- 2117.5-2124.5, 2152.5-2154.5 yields 18.9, 21.0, 18.9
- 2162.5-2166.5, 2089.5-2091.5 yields 16.8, 16.8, 21.1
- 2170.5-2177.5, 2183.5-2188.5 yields 16.1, 16.1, 16.6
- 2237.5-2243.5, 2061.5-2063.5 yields 16.8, 16.8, 21.5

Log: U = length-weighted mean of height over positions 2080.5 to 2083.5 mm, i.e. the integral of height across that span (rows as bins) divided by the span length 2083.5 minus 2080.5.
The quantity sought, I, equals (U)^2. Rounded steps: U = 21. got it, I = 451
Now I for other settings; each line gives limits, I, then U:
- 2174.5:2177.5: 259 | 16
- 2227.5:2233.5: 287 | 17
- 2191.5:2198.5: 242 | 16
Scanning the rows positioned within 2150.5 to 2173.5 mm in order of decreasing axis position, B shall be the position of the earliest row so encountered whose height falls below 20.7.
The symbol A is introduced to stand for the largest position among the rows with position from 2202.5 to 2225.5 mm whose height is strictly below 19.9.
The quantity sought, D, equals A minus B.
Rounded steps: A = 2225.0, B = 2173.0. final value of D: 52 mm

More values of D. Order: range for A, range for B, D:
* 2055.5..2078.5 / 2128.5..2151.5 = -73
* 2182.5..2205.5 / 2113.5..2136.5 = 69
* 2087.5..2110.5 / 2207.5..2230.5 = -121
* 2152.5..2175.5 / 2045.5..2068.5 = 108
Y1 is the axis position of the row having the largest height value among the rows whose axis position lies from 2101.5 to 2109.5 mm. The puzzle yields 2105.0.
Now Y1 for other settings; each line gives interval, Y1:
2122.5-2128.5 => 2124.0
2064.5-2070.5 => 2070.0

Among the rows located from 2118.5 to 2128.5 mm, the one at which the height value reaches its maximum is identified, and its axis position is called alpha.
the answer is 2124.0 mm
